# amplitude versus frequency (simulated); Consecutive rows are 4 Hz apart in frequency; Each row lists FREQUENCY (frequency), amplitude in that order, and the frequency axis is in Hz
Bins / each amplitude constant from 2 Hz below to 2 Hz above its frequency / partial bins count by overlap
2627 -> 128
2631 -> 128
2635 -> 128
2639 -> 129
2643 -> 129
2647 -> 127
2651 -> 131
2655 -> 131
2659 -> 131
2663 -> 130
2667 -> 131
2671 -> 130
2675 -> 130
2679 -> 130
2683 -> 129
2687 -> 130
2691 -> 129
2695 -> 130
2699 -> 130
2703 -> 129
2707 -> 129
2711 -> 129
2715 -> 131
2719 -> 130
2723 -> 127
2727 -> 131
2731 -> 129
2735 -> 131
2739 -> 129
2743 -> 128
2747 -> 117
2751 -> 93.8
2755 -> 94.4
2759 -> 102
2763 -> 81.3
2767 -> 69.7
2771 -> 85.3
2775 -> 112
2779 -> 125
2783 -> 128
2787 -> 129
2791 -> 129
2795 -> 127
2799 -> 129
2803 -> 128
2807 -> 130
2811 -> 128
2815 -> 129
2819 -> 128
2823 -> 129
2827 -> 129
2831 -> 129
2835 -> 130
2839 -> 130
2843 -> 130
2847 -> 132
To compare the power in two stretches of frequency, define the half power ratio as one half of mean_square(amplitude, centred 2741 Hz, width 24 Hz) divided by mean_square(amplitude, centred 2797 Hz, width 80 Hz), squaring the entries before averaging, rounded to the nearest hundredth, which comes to 0.51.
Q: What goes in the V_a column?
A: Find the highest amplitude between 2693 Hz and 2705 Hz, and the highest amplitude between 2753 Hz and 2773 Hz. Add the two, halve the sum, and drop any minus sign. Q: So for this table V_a 116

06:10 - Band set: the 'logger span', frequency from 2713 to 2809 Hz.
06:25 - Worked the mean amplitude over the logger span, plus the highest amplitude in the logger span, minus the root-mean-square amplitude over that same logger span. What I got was 130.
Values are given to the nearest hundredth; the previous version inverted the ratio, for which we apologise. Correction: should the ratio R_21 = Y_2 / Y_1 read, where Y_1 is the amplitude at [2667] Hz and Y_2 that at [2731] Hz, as 0.98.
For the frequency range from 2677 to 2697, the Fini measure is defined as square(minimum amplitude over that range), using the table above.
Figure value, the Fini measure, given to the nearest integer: 16641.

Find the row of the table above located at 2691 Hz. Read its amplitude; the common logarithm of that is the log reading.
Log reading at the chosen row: 2.11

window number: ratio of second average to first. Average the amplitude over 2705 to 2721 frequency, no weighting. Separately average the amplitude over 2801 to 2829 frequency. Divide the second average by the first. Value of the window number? 0.99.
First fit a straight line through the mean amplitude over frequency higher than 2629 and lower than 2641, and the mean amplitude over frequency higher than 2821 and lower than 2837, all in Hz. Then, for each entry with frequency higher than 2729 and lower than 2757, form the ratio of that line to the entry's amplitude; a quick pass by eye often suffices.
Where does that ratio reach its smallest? 2735 Hz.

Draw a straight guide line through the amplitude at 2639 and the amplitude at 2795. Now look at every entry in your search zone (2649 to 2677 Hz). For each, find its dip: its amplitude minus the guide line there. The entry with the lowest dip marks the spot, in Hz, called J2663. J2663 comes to 2663 Hz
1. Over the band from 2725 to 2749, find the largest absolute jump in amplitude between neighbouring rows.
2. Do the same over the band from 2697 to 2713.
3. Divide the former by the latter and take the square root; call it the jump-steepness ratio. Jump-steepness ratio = 3.3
